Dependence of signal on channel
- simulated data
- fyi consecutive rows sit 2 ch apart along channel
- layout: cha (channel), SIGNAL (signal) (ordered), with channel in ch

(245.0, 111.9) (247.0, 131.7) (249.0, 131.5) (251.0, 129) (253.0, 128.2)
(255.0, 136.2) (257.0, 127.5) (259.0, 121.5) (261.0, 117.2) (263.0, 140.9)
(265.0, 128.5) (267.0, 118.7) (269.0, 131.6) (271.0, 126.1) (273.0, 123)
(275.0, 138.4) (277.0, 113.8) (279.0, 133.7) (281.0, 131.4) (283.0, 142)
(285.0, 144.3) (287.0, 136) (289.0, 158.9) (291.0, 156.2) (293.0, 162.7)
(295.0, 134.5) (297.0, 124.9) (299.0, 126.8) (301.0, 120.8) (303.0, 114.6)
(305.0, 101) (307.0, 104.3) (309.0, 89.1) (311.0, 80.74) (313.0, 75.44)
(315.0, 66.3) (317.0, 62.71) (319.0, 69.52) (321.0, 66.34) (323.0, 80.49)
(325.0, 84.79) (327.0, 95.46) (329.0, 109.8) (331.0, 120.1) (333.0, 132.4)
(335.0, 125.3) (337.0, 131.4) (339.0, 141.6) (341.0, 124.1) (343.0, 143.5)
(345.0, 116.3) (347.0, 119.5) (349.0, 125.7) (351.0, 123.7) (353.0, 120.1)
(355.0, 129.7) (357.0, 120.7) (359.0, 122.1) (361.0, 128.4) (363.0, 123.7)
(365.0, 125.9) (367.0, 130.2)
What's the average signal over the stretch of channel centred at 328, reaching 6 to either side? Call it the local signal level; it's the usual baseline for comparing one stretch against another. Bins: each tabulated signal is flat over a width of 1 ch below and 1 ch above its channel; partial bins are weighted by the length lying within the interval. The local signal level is 104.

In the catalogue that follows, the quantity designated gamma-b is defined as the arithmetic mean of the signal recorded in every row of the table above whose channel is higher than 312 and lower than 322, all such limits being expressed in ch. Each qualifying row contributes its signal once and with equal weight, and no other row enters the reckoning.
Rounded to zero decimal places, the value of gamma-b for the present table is 68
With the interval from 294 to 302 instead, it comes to 127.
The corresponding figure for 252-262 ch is 126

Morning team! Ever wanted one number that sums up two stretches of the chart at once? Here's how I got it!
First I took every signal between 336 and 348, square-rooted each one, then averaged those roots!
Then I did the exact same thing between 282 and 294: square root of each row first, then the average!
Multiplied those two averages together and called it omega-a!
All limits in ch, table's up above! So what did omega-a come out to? 139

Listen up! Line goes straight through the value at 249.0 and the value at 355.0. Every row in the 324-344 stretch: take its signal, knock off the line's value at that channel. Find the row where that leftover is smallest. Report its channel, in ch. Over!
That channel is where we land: 325.0 ch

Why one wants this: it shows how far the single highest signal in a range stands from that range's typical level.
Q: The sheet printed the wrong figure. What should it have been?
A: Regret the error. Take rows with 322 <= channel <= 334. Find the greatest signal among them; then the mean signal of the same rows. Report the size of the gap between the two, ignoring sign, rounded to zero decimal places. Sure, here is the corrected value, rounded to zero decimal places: 29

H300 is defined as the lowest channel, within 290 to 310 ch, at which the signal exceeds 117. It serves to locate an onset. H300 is 291.0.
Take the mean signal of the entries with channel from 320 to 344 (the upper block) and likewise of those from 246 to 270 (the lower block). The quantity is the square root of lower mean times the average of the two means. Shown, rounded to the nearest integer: 125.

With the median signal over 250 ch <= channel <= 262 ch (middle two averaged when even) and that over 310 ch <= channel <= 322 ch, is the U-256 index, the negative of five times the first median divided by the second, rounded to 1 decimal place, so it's -9.4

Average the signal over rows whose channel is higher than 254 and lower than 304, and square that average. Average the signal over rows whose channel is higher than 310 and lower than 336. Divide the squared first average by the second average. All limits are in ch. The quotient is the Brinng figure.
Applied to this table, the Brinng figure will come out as 195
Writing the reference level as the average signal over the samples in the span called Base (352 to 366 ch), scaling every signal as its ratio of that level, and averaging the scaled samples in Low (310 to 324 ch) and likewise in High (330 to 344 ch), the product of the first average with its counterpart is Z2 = 0.61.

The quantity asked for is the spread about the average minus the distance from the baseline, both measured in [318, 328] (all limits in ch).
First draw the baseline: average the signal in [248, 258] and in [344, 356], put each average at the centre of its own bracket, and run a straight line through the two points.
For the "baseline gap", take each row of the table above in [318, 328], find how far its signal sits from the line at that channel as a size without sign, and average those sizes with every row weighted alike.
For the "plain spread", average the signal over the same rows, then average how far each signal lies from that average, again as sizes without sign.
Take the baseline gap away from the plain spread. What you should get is -36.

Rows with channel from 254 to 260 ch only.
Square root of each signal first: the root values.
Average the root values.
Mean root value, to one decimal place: 11.3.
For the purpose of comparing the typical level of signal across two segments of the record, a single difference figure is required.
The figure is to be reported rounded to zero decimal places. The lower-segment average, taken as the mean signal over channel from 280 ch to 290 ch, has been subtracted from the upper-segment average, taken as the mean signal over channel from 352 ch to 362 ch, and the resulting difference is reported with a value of -18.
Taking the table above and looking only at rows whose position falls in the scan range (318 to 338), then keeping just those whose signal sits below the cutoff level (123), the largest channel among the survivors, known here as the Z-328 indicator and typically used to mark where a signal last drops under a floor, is 331.0 ch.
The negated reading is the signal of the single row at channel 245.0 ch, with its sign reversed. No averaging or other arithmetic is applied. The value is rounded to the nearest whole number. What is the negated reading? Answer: -112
